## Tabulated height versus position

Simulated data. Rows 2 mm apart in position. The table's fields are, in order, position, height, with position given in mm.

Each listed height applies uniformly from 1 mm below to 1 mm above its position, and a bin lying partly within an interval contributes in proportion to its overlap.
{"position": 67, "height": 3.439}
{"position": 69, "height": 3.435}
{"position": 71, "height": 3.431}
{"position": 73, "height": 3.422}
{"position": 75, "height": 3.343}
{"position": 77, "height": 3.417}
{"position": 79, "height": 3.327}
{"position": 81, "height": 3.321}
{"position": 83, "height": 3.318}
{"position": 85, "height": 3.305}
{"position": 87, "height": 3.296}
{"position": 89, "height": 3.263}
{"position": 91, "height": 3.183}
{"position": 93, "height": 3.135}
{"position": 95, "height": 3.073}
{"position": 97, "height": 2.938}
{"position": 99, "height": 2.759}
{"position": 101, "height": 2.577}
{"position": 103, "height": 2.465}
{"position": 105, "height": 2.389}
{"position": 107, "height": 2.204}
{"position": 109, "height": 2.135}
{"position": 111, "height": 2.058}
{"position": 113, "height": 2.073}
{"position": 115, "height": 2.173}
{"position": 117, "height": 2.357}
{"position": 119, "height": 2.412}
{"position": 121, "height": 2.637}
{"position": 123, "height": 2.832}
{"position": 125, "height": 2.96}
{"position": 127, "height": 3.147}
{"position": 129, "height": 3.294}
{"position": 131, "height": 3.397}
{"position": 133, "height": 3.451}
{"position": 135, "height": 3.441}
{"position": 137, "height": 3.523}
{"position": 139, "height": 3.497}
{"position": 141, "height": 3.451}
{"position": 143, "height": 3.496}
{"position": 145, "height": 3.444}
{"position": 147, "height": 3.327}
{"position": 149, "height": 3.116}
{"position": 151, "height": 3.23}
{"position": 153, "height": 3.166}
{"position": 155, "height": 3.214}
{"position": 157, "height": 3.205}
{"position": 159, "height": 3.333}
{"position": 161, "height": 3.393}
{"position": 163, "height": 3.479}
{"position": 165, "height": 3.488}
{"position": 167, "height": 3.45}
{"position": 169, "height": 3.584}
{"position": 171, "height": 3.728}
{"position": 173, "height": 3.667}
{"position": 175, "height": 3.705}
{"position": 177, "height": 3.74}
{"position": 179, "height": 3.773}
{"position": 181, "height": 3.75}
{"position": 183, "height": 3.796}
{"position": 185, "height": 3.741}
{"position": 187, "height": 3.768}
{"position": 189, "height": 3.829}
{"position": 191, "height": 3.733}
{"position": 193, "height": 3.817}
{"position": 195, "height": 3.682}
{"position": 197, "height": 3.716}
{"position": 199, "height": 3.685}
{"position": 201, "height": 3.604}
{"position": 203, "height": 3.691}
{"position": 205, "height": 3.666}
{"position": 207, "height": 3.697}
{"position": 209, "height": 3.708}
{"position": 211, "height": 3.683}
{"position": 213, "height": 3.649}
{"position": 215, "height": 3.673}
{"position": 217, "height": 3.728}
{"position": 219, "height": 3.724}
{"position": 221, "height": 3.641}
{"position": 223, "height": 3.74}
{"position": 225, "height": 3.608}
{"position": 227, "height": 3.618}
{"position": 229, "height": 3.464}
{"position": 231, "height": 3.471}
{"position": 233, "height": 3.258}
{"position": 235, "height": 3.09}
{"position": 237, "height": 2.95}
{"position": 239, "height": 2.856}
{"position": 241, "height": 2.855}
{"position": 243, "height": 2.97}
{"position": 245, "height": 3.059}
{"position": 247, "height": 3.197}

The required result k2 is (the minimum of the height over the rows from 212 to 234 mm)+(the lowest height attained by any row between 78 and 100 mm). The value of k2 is 6.02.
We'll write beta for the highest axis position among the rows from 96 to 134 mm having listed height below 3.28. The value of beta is 127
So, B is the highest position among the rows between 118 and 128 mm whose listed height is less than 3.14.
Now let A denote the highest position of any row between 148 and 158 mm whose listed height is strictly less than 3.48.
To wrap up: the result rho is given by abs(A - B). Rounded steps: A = 157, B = 125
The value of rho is 32 mm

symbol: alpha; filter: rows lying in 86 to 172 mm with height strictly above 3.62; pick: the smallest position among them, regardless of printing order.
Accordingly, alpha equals 171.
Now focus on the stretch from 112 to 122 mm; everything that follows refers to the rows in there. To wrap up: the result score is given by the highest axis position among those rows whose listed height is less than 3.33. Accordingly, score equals 121 mm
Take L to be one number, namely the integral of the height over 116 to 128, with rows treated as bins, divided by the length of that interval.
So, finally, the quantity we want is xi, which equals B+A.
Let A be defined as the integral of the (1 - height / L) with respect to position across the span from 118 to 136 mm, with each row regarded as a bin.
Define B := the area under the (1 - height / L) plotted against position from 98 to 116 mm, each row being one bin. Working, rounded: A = -2.2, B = 3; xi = 0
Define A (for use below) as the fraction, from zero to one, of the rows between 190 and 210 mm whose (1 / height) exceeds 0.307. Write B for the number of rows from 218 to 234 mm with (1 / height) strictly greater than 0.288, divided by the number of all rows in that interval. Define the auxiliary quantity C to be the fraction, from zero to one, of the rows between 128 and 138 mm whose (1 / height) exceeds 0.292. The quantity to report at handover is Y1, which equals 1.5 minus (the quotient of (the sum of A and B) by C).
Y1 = 0.6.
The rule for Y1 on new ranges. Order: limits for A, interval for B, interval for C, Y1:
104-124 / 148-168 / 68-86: -0.8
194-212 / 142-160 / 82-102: 0.6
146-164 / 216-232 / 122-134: 0.5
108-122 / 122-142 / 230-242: -0.7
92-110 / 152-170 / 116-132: -0.2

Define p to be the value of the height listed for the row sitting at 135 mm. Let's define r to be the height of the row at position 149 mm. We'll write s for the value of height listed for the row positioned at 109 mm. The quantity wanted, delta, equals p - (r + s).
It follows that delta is -1.8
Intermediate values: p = 3.441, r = 3.116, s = 2.135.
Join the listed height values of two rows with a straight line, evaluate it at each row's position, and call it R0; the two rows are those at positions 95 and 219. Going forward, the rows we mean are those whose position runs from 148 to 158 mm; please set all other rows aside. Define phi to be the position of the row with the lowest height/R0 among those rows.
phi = 149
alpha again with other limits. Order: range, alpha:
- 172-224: 173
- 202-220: 203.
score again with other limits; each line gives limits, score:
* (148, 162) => 157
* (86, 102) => 101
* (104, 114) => 113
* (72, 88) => 87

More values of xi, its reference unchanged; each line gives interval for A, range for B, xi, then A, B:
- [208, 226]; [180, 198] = -13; -6.3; -7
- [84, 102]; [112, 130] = -2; -2.2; 0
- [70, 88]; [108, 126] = -2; -4.2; 2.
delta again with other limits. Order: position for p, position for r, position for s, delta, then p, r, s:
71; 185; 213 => -4.0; 3.431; 3.741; 3.649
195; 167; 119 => -2.2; 3.682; 3.45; 2.412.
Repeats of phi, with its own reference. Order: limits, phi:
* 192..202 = 201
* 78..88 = 87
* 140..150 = 149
